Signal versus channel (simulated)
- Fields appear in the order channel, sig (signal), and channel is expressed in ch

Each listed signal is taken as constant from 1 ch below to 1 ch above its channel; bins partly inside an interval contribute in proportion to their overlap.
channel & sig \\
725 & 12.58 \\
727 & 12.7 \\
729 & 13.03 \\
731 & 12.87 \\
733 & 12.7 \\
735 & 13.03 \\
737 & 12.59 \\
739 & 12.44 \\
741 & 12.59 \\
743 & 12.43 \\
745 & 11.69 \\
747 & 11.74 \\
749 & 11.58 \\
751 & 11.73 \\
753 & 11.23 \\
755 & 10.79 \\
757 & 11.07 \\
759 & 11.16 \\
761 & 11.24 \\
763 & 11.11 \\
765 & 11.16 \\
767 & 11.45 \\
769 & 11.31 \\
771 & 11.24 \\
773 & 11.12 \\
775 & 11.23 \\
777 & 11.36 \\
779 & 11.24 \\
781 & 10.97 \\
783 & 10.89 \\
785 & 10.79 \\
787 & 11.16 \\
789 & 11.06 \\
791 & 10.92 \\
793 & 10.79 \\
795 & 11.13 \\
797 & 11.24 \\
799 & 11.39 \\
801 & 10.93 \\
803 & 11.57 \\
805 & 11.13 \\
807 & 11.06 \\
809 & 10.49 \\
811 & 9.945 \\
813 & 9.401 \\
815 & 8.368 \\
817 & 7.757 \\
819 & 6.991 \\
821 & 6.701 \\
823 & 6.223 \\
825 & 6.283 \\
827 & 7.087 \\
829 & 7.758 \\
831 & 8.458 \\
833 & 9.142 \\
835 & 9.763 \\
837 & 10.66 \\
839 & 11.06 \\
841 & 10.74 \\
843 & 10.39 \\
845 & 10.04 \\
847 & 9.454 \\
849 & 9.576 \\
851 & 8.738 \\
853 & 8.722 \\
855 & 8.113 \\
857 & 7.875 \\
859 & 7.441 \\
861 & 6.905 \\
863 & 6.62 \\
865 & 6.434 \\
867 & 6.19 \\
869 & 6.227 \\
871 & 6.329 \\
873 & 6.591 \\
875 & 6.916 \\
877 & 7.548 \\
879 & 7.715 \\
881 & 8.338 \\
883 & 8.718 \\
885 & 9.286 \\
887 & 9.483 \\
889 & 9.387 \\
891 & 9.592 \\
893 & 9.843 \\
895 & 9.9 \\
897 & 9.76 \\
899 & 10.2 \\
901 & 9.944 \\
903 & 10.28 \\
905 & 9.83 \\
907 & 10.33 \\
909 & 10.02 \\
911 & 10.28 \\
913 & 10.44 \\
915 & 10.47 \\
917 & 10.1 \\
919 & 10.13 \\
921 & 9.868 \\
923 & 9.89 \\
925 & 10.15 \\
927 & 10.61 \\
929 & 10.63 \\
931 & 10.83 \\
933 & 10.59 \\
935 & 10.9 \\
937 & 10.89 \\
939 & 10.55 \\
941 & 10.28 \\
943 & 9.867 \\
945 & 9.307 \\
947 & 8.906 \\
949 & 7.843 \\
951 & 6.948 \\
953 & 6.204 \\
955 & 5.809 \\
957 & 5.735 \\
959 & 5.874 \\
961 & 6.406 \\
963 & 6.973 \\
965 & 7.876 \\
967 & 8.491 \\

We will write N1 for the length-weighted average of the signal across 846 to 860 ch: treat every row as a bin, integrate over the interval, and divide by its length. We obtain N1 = 9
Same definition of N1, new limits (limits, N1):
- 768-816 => 11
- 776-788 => 11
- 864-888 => 7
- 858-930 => 9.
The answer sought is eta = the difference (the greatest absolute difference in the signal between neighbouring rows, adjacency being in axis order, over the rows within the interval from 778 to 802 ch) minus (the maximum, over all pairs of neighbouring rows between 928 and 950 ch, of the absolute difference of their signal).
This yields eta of -0.60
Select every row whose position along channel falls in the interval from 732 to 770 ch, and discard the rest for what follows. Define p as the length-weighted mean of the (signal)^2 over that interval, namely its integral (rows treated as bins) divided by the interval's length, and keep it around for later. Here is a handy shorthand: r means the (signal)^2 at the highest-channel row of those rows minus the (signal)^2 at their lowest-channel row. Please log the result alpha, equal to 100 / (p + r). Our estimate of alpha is 0.95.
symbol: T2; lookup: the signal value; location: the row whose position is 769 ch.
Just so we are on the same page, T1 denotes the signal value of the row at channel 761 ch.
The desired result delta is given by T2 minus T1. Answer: 0.1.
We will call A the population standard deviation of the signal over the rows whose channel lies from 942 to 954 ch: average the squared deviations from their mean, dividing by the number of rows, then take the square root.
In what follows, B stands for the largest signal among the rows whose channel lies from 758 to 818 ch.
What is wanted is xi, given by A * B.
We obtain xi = 15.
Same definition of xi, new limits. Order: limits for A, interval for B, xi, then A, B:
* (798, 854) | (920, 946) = 17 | 1.6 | 10.9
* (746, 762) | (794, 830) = 4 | 0.3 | 11.57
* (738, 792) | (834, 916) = 5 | 0.5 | 11.06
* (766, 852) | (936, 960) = 17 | 1.6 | 10.89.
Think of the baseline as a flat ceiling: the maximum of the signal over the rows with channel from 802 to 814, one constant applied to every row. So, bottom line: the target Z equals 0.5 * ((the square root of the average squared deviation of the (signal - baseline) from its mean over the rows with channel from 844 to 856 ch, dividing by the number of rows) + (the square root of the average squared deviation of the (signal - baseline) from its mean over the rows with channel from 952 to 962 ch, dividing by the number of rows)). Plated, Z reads 0.45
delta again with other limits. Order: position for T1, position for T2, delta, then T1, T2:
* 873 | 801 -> 4.3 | 6.591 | 10.93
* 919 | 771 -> 1.1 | 10.13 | 11.24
